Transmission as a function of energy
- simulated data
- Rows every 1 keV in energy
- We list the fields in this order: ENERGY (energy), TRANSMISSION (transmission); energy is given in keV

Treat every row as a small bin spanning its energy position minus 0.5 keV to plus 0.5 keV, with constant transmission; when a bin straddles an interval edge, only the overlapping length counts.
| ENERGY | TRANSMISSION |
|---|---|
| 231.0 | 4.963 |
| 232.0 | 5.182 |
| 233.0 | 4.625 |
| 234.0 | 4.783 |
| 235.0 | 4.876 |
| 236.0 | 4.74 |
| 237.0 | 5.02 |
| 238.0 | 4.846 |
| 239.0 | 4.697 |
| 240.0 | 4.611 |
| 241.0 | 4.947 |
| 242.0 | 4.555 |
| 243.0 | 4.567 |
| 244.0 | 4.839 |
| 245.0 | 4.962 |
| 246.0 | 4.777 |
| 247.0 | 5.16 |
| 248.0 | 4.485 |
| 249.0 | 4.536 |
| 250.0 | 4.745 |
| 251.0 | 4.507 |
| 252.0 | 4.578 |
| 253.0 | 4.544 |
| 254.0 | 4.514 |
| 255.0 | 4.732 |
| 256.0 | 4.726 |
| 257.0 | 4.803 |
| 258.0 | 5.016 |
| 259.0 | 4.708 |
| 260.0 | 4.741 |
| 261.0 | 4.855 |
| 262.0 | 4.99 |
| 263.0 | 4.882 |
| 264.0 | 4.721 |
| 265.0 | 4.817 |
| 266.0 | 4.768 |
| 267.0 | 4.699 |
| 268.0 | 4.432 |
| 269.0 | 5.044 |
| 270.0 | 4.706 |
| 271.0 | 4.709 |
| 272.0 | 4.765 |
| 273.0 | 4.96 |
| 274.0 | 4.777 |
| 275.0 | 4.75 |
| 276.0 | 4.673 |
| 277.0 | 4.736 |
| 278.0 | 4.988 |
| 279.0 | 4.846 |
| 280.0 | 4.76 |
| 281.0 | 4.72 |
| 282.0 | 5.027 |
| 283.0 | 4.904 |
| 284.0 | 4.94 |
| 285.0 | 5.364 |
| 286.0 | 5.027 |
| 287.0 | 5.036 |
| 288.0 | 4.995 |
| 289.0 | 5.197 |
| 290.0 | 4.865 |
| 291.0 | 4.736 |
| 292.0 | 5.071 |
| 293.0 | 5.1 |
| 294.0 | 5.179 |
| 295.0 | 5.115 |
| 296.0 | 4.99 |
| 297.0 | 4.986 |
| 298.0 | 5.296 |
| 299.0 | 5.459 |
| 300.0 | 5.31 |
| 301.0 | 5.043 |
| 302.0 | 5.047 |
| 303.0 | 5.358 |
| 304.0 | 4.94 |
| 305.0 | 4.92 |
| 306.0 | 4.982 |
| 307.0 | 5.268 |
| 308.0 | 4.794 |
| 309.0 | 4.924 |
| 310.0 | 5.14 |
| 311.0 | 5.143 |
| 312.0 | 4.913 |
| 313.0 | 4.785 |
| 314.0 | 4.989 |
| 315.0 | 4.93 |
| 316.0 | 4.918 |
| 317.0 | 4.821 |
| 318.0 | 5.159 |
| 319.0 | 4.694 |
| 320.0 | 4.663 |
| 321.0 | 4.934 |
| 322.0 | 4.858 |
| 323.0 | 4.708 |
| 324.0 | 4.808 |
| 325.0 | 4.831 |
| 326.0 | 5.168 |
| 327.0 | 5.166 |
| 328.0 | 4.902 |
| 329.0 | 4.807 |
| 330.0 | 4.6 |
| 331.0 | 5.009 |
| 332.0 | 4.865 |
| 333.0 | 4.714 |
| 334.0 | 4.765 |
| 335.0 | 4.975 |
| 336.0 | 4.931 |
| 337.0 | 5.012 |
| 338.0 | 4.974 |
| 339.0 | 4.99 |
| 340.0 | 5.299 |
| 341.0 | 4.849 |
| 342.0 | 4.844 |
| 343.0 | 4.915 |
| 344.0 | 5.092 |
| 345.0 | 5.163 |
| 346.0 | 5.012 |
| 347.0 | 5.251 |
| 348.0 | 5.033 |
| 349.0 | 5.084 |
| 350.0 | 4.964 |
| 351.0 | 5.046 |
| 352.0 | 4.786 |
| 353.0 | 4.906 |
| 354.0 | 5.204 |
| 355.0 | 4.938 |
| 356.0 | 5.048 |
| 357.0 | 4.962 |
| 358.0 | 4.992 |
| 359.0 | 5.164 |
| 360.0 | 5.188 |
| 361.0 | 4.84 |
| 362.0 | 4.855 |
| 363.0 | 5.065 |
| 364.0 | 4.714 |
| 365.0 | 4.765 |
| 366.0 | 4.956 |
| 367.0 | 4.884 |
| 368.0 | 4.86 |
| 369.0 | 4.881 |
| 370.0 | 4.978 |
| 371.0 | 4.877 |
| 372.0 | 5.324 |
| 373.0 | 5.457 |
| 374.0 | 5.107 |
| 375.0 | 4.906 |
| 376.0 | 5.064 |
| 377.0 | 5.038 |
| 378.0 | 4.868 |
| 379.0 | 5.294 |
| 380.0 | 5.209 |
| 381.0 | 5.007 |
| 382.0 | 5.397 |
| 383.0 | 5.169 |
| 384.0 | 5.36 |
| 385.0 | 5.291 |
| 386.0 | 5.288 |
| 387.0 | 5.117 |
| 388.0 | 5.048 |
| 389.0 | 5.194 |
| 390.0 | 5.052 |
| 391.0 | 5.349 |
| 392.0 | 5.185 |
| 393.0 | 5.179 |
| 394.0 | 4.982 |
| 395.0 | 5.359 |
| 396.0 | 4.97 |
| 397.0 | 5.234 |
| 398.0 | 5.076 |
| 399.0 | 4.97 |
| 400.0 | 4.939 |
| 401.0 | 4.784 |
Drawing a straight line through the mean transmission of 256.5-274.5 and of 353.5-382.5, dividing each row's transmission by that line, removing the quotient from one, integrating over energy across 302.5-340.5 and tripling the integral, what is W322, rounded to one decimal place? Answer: -0.3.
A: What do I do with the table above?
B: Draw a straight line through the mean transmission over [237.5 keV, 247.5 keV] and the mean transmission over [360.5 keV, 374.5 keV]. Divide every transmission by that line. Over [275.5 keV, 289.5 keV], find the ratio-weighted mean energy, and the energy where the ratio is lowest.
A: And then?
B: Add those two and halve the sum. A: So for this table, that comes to 279.3 keV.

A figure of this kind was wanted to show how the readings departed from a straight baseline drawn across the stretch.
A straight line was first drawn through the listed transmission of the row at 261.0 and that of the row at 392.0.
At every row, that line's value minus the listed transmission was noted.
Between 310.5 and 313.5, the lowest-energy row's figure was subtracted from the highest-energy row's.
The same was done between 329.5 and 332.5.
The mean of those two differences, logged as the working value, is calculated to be 0.05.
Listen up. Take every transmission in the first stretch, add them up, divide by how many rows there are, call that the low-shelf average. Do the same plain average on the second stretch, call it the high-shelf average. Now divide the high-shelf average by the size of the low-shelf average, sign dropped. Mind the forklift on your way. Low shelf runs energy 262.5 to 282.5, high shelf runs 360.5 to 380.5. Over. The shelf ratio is 1.04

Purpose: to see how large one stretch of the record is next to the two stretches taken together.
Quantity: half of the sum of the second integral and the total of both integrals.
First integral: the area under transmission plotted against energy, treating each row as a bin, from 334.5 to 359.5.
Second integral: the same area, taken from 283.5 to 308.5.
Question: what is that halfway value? 190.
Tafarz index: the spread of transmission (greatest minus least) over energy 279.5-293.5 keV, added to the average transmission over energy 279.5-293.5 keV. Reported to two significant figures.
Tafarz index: 5.6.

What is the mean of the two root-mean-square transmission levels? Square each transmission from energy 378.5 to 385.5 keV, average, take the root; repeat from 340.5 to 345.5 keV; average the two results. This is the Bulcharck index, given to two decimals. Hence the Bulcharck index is 5.11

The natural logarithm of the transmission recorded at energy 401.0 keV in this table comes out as 1.57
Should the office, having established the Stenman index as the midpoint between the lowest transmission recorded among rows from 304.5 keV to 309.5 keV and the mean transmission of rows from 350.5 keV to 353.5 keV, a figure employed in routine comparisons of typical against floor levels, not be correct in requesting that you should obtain 4.85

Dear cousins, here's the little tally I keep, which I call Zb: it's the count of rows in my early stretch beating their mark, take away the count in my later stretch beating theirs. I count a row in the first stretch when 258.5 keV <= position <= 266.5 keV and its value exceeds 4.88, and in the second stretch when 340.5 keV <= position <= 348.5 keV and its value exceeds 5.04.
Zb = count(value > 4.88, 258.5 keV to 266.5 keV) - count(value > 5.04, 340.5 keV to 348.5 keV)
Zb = -1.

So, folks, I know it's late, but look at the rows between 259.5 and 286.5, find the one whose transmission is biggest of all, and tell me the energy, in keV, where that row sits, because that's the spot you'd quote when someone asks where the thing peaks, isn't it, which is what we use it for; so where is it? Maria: 285.0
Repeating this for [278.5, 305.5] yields 299.0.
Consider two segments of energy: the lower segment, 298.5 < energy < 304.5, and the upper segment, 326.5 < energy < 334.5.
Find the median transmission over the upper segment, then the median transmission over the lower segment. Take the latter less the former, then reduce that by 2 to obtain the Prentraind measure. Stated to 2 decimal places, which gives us -1.66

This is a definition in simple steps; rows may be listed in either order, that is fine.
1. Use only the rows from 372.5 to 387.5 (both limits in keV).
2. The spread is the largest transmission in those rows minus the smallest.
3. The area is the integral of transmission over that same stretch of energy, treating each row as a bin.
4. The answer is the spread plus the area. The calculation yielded 78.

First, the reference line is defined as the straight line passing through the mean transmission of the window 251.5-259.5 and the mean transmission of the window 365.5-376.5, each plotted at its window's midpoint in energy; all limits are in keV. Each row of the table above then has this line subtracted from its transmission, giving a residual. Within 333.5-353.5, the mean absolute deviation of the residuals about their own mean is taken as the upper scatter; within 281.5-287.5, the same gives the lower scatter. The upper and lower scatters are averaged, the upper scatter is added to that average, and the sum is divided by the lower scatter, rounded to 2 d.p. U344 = 1.95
